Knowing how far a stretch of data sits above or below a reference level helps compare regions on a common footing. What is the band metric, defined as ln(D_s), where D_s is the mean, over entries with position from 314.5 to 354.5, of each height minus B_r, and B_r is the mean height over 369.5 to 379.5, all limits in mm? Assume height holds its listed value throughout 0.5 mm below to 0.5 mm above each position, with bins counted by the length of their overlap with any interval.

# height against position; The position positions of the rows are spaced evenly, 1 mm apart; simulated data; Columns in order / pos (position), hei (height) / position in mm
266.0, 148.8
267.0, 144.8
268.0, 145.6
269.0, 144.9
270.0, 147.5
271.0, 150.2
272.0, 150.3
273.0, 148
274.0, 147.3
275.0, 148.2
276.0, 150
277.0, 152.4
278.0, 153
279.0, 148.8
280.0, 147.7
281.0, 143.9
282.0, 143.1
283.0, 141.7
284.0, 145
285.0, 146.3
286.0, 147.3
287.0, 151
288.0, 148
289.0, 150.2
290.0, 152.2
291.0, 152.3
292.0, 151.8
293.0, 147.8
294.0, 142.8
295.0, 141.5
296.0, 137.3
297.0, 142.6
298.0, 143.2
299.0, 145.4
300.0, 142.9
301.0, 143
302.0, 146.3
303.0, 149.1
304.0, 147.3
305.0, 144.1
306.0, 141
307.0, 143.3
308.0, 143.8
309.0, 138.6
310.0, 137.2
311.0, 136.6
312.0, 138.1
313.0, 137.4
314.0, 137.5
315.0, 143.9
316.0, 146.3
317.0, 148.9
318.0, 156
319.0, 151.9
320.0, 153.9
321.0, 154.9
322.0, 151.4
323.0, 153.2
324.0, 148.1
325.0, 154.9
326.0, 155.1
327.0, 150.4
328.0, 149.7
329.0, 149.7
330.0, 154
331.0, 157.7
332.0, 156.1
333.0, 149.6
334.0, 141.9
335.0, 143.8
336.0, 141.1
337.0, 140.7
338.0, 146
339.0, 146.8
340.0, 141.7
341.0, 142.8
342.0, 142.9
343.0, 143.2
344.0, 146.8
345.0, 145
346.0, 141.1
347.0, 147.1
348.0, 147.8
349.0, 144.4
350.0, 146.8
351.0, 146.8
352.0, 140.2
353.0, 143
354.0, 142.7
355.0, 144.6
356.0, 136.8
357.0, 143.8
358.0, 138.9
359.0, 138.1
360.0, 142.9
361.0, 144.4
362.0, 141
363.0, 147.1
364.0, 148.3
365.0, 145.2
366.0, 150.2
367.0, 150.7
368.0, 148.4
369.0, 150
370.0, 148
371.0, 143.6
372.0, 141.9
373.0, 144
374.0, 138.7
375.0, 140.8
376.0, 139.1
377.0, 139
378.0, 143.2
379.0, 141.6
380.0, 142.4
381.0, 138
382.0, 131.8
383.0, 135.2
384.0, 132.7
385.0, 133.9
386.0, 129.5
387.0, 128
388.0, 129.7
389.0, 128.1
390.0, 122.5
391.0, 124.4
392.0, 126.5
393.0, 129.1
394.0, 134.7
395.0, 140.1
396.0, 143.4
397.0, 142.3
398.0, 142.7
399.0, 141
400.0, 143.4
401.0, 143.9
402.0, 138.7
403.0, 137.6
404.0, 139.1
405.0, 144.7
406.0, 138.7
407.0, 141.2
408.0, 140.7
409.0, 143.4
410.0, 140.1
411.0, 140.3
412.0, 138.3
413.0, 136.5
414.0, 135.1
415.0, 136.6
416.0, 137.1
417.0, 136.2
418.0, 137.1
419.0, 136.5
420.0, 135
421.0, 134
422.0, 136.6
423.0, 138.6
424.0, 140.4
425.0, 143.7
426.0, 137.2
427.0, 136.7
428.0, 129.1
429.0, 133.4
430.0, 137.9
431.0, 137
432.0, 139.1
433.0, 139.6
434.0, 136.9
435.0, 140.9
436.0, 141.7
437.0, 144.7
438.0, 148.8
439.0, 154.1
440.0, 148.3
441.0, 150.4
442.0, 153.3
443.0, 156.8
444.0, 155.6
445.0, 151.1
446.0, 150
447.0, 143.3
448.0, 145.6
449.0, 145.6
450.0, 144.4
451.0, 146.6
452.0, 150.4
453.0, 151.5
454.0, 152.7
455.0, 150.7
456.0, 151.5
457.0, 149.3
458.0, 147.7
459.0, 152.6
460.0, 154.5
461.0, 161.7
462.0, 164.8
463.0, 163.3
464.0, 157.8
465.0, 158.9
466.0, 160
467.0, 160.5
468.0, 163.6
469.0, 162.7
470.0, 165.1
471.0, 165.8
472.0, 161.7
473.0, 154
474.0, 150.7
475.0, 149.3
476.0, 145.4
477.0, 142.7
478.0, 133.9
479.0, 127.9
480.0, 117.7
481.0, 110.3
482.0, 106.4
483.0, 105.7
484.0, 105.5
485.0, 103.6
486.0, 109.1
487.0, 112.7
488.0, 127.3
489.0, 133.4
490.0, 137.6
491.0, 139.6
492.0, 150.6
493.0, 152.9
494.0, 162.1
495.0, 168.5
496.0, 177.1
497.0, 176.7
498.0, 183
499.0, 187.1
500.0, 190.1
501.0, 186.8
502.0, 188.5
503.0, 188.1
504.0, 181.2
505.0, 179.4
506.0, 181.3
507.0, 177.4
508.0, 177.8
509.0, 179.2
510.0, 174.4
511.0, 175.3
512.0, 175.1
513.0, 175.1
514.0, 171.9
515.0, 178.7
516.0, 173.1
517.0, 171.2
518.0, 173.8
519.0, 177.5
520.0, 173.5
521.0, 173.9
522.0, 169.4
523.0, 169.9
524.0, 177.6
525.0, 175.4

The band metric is 1.7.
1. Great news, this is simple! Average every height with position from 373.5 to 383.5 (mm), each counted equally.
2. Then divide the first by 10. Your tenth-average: 13.9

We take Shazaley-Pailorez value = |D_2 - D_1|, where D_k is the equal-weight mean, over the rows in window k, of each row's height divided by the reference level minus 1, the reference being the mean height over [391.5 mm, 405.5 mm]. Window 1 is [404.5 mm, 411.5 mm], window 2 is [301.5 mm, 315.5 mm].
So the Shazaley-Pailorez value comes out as 0.00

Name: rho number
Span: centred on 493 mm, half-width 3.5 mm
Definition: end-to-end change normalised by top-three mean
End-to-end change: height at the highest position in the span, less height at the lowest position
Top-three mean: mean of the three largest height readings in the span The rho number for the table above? 0.23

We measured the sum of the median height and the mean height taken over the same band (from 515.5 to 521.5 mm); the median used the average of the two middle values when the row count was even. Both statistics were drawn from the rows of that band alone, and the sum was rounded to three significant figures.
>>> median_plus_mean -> 347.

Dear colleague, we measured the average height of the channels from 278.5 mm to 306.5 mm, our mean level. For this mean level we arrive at 146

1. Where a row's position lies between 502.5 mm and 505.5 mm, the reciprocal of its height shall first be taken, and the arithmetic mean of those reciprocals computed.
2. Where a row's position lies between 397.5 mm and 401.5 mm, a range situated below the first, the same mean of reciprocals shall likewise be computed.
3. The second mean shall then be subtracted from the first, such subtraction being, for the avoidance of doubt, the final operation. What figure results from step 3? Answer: -0.0015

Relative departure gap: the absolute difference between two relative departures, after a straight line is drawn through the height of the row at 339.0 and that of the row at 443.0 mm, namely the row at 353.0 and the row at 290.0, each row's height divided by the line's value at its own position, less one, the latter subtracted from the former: 0.11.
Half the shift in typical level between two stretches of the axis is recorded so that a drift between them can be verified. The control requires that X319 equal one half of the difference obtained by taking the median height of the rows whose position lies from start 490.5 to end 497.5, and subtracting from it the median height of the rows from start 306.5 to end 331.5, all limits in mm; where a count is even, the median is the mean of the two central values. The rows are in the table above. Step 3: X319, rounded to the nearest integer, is 6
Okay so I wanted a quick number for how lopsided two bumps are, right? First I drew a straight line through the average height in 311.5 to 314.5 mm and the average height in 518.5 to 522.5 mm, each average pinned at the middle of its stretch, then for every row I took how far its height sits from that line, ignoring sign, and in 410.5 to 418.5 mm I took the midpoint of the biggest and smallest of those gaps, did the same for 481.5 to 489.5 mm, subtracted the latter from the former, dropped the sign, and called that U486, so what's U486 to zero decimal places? 32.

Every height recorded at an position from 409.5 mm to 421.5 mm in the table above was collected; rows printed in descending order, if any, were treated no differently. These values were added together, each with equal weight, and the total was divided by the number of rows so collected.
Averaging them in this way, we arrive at 137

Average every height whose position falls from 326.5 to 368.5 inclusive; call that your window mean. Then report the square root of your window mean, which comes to 12.1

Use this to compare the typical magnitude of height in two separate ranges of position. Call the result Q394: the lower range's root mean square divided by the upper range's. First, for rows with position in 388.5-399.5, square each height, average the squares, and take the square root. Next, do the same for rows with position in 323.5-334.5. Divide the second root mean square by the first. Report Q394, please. 1.13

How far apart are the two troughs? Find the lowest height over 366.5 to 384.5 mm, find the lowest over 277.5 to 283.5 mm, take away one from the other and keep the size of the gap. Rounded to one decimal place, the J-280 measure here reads 9.9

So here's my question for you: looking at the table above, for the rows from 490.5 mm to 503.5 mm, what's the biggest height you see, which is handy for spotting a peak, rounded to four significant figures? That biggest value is 190.1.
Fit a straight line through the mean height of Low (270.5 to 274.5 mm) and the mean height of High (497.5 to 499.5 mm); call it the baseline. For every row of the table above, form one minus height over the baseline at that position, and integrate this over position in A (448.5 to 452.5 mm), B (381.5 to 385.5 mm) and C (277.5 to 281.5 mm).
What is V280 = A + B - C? 1.4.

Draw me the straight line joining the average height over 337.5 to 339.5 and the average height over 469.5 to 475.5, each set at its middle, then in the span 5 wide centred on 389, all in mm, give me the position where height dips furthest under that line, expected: 390.0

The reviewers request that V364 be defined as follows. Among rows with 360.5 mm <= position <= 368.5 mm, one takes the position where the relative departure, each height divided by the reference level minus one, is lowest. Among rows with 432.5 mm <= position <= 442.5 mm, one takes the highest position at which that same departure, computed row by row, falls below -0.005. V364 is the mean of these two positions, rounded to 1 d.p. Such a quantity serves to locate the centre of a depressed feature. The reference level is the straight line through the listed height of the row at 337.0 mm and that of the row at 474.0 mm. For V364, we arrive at 399.5 mm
